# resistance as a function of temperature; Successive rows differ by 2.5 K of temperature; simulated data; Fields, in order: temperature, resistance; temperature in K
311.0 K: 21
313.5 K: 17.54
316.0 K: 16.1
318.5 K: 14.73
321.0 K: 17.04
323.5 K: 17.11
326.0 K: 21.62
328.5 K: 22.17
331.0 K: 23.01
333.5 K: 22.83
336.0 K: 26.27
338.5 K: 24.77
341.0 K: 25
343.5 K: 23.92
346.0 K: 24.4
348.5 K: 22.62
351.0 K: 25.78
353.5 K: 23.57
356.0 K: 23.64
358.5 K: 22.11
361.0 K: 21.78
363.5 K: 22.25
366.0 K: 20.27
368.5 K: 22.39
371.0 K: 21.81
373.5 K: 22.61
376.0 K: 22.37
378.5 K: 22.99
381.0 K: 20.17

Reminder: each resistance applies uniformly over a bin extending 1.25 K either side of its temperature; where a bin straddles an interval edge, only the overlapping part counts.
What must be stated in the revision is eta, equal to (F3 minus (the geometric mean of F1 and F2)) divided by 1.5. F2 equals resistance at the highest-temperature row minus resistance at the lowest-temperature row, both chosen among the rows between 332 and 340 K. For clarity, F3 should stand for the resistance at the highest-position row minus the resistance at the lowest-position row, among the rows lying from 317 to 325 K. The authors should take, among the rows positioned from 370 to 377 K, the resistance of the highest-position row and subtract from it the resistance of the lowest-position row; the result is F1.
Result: 0.9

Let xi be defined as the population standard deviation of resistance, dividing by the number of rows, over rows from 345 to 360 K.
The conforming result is 1.19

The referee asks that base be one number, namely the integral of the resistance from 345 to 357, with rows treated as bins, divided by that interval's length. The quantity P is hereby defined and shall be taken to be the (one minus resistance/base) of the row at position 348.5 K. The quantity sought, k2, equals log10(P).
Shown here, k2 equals -1.24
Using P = 0.058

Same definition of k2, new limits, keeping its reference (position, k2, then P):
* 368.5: -1.17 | 0.067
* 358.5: -1.10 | 0.079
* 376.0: -1.17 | 0.068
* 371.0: -1.04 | 0.091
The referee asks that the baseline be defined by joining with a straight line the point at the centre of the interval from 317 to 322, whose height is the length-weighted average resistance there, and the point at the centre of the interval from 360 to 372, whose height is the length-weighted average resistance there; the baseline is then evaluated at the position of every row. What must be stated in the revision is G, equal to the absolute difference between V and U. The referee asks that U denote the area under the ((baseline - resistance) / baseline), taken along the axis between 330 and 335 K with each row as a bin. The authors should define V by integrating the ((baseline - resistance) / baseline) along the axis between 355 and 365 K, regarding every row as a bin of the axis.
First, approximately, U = -1.6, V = -0.7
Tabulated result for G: 0.9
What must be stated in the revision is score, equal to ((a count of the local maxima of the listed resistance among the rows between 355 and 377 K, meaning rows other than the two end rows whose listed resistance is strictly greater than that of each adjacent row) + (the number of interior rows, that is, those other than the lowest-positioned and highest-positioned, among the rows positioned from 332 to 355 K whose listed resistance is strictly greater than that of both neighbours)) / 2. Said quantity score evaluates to 3.50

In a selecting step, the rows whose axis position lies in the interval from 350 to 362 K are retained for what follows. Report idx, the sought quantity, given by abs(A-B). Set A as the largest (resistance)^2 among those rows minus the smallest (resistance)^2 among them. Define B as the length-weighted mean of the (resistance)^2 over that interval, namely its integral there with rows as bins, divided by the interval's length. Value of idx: 357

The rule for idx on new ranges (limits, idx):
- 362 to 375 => 379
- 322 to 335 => 225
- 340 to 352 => 439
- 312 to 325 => 190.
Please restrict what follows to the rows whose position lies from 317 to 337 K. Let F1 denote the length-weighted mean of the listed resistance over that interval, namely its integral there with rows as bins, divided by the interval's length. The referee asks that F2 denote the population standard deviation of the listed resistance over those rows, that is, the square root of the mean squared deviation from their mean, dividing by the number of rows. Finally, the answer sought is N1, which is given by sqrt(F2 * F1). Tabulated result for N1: 8.6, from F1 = 20.5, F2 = 3.64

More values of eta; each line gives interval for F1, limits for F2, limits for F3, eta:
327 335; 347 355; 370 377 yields -0.2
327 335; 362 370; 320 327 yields 2.9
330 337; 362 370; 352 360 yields -1.4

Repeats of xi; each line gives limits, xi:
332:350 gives 1.18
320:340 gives 3.08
